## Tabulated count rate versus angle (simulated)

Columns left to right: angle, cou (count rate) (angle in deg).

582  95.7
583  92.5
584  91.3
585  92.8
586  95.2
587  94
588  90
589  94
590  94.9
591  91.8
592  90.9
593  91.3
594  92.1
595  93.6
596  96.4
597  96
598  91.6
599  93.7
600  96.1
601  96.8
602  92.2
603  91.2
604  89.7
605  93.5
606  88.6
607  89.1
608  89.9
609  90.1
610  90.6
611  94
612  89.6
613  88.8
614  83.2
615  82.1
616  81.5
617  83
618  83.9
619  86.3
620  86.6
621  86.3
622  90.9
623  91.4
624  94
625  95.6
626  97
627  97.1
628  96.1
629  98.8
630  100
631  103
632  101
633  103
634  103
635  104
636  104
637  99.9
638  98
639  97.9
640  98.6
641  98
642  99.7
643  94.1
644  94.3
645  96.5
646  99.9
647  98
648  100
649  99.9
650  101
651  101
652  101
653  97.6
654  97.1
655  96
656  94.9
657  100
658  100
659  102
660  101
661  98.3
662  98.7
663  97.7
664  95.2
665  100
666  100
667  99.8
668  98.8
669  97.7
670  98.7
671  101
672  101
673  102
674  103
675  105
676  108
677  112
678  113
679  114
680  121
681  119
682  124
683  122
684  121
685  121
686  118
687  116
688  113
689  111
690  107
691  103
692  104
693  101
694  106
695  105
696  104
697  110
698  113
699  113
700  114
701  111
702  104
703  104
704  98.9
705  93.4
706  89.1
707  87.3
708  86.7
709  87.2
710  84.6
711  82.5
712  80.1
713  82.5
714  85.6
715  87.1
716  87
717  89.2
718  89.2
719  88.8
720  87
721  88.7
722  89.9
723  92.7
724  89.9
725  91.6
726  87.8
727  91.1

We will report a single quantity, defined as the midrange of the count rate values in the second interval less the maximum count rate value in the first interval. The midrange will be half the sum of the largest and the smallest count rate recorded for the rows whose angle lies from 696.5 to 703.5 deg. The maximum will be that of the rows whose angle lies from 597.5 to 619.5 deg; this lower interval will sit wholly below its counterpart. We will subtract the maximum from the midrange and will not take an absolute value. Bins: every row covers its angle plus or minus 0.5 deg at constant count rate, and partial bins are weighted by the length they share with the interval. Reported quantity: 12.2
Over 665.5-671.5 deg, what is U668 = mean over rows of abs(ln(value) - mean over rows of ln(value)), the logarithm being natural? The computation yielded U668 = 0.009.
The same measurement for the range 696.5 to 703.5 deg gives 0.031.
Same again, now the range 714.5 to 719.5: 0.011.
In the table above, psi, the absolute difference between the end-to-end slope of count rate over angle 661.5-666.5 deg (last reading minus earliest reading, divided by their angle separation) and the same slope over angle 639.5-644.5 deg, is 1.40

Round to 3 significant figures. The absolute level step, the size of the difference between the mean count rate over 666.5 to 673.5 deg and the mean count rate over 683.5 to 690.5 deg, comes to 15.4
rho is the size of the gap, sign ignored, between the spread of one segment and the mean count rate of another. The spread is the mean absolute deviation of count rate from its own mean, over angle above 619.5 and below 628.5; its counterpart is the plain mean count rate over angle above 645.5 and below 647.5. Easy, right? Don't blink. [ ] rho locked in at 95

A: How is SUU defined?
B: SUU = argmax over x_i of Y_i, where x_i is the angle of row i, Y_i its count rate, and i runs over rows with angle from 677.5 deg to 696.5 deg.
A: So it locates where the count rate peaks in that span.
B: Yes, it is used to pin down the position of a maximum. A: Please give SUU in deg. 682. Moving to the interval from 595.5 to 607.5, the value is 601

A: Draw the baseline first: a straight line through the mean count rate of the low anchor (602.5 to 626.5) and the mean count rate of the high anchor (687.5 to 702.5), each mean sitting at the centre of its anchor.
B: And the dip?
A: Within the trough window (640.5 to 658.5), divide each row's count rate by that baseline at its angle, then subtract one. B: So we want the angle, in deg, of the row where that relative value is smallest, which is 656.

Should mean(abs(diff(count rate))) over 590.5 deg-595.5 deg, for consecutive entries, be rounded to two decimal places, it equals 0.90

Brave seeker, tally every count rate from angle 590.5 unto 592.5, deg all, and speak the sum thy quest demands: 183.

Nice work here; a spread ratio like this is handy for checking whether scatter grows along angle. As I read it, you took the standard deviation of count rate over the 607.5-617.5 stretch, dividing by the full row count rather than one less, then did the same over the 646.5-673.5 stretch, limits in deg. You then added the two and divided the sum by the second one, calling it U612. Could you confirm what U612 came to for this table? 3.19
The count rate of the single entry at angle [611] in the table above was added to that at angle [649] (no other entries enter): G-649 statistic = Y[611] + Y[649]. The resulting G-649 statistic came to 194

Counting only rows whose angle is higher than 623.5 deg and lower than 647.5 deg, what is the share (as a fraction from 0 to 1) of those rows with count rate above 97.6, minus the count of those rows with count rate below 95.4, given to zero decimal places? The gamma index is -2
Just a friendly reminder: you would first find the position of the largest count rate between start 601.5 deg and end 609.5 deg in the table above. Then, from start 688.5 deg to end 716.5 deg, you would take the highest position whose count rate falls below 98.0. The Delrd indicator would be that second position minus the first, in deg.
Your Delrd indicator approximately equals 111 deg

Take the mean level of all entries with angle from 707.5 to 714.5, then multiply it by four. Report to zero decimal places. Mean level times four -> 337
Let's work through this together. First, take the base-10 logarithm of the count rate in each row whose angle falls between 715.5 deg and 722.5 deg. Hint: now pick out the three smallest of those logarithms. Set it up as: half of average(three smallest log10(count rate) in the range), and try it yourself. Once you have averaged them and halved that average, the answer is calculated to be 0.971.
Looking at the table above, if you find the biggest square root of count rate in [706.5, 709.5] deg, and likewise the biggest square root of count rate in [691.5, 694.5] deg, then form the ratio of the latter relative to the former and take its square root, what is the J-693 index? 1.05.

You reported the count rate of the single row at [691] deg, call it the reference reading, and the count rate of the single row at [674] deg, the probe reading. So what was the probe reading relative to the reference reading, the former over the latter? 1.00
